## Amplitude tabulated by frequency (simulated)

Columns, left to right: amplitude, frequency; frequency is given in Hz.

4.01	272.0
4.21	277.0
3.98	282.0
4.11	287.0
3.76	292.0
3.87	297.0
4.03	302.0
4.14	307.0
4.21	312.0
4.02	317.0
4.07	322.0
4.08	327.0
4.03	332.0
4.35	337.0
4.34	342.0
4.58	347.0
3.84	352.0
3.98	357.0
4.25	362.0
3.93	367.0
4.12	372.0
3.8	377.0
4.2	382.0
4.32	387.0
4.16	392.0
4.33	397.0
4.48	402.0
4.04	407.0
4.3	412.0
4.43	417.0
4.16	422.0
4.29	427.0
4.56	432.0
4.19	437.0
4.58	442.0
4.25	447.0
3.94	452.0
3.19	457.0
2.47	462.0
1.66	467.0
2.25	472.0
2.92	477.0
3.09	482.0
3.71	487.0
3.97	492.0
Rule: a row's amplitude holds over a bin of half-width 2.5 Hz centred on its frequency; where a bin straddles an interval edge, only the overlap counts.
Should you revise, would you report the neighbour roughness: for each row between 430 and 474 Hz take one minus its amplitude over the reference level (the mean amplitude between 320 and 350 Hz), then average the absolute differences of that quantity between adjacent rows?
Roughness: 0.13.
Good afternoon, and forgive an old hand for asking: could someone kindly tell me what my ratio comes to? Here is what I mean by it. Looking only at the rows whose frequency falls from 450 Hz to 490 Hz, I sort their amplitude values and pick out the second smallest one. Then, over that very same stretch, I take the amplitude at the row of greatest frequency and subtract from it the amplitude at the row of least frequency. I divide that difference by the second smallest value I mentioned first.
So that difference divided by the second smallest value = -0.10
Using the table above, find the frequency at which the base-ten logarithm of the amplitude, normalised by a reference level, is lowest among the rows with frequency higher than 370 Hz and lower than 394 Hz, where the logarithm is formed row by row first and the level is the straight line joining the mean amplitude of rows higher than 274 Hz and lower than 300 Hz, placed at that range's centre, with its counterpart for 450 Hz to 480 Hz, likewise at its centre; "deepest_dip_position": 377.0 Hz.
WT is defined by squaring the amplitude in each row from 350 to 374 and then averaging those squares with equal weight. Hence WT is 16.2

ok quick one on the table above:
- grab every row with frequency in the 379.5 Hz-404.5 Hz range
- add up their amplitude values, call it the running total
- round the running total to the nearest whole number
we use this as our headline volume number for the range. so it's 21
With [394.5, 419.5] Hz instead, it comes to 22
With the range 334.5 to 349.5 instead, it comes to 13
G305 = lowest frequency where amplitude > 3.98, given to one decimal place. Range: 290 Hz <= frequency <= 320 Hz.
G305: 302.0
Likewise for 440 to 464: 442.0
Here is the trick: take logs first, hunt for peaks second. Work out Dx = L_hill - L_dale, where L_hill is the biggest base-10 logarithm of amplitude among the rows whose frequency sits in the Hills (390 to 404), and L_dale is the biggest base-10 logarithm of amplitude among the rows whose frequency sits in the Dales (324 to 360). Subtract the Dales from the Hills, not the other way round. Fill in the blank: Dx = -0.010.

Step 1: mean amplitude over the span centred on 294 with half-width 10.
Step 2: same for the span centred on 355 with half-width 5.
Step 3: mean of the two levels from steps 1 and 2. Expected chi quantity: 3.9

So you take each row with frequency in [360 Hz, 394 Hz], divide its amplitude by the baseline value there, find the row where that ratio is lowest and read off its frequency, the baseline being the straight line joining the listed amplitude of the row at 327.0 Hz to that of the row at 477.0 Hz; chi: 377.0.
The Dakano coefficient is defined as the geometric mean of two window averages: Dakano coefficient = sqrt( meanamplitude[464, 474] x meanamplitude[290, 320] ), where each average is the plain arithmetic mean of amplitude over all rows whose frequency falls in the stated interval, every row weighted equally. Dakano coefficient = 2.8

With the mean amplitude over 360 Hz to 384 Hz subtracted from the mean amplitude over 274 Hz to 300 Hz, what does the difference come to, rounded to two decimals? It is -0.07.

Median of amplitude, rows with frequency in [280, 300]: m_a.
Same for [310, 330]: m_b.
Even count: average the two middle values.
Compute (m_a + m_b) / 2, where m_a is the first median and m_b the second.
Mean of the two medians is 4.00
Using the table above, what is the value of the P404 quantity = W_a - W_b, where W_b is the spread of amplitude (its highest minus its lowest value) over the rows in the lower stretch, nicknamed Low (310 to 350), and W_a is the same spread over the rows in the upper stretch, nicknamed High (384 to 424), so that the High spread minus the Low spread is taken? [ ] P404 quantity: -0.12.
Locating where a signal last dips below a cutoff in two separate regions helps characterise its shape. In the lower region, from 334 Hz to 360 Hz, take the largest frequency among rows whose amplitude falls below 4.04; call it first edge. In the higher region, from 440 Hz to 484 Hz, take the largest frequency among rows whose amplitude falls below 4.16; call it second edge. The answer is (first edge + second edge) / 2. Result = 419.5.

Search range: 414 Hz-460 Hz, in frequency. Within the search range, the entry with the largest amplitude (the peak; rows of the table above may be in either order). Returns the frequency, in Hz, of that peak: 442.0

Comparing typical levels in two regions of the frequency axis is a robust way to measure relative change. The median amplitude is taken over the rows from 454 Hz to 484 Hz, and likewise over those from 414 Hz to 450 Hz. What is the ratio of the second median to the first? 1.6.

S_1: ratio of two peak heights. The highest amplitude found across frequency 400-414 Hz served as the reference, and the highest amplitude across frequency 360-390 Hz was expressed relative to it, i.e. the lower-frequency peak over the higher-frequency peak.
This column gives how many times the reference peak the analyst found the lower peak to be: 0.96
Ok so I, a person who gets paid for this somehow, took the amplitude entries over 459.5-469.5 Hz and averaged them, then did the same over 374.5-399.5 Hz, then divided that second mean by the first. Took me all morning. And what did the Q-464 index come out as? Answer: 2.02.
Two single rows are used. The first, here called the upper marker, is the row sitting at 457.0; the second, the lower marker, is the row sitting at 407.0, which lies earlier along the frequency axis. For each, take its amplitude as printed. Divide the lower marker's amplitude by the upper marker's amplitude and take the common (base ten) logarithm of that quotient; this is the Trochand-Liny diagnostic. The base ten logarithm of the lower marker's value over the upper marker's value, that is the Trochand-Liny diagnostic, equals 0.10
